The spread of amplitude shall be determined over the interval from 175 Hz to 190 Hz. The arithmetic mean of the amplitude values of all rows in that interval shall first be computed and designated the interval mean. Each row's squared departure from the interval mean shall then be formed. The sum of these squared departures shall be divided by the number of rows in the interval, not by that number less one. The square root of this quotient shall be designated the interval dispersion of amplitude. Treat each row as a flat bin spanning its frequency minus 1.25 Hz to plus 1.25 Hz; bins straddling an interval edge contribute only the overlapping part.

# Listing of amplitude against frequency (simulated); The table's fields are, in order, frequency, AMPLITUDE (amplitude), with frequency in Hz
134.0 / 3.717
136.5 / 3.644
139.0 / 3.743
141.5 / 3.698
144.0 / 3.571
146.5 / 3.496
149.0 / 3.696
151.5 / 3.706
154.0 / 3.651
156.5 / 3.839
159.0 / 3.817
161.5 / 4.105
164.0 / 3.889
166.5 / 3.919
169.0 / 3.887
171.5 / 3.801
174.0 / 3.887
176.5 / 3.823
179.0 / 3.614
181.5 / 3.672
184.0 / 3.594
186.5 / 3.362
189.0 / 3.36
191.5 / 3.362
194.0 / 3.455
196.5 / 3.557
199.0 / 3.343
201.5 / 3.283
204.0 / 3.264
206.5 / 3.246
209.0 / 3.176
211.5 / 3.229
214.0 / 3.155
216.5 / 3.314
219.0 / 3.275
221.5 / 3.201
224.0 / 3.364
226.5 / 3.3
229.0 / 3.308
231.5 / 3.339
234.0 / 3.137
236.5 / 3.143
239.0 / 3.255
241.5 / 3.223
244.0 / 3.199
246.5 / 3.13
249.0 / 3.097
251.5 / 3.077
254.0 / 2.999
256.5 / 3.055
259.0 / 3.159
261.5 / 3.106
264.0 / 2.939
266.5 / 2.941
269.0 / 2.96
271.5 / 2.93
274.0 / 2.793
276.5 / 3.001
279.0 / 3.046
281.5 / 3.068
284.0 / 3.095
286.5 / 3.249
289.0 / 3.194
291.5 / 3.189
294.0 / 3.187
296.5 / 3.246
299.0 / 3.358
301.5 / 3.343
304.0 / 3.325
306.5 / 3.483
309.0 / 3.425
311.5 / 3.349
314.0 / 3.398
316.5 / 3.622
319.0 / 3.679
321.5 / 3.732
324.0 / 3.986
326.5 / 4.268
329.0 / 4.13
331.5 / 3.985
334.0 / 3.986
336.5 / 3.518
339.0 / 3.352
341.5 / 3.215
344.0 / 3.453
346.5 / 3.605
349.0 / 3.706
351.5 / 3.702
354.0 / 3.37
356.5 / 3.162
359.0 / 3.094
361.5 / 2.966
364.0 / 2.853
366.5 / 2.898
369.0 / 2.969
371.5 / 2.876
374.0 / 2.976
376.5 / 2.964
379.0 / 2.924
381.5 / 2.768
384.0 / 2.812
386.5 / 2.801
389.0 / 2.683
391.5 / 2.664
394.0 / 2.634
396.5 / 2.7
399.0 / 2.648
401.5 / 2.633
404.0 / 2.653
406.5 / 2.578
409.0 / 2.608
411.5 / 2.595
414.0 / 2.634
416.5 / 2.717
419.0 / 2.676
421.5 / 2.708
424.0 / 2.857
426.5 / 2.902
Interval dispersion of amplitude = 0.17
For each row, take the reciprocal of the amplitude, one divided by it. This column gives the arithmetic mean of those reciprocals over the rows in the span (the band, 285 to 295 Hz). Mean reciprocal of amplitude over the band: 0.312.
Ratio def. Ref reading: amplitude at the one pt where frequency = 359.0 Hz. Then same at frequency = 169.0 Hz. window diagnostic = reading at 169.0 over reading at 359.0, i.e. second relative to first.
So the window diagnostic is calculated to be 1.26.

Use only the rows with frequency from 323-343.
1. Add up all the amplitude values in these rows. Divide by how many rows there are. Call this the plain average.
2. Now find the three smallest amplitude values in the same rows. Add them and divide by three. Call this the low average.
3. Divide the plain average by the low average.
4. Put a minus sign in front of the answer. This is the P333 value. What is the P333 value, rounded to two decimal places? -1.13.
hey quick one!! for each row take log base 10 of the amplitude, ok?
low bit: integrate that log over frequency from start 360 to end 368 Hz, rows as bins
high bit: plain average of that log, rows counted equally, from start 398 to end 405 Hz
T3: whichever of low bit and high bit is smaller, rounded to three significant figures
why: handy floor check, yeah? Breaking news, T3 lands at 0.422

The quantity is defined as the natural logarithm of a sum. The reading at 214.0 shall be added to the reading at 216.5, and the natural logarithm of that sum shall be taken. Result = 1.867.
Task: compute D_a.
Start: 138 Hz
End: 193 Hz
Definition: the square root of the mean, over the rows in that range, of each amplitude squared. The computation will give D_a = 3.71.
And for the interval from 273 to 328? 3.38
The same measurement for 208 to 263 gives 3.19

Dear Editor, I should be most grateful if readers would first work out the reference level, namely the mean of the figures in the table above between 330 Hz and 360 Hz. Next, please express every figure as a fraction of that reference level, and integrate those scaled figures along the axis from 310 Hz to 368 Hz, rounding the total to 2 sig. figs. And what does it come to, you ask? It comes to 58 Hz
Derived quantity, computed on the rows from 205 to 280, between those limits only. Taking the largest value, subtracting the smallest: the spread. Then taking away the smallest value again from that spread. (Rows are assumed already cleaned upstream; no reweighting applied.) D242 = -2.2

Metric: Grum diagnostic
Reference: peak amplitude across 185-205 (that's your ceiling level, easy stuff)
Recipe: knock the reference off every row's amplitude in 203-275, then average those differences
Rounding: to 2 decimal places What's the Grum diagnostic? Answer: -0.41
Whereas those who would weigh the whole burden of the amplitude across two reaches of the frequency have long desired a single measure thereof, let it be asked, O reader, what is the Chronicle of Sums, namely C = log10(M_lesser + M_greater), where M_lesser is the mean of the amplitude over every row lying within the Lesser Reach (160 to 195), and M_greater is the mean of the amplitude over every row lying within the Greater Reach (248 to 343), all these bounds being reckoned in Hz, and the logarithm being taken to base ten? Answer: 0.85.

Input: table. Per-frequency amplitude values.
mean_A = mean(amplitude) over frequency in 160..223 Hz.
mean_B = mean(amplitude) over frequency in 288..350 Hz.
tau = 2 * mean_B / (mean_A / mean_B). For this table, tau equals 7.2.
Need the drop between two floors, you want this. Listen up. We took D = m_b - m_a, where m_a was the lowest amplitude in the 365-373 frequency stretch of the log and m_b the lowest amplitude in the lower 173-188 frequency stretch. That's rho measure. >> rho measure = 0.5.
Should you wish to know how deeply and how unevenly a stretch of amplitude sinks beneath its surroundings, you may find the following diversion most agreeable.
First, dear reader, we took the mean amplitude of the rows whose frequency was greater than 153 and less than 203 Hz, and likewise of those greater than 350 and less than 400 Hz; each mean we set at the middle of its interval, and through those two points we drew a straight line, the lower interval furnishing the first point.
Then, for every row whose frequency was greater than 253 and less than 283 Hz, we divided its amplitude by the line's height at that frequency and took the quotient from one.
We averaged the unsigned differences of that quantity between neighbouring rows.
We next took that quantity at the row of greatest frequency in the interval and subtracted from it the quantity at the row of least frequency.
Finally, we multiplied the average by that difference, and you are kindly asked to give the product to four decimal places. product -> -0.0012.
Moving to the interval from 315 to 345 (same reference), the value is 0.0010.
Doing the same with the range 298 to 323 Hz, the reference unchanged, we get -0.0037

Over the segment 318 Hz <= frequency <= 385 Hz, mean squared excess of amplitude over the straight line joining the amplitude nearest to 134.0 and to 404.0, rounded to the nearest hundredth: 0.41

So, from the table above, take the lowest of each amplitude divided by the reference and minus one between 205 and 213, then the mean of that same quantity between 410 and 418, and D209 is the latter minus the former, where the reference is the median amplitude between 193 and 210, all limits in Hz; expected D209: -0.16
